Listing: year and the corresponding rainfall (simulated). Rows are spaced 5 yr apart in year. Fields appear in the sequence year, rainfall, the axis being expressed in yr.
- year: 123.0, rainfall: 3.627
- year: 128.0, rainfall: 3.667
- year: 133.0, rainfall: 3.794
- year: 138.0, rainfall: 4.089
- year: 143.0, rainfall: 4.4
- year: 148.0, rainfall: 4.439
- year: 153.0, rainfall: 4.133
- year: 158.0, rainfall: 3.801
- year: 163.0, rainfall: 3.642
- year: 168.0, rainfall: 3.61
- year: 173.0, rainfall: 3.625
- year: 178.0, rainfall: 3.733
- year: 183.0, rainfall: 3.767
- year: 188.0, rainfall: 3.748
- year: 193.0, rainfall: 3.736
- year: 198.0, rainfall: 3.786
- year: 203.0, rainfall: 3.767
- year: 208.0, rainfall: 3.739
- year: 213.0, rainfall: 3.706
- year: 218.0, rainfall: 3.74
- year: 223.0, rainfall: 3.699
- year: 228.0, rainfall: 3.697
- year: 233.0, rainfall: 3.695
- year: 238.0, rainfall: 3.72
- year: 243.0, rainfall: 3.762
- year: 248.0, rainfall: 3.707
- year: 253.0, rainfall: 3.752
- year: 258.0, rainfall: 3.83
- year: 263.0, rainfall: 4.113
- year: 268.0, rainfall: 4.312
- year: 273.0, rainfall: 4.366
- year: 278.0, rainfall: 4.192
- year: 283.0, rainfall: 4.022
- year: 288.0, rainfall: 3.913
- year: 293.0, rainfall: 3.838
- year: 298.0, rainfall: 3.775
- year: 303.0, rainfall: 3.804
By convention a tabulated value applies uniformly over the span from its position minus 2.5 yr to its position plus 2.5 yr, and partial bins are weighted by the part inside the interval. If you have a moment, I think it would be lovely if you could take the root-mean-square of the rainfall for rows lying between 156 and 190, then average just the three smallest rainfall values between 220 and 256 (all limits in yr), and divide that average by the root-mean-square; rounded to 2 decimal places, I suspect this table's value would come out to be 1.00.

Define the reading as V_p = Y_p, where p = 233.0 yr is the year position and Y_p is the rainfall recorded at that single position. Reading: 3.695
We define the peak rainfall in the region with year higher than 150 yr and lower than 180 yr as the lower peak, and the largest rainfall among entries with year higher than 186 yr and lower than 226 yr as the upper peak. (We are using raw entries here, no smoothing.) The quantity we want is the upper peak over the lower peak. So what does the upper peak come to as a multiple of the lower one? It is 0.92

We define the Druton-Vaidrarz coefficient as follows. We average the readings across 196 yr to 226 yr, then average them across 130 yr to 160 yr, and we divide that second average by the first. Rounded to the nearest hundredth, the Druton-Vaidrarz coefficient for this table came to 1.10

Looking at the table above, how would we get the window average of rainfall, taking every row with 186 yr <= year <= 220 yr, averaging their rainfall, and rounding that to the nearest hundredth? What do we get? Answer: 3.75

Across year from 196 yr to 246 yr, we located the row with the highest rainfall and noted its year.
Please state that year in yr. 198.0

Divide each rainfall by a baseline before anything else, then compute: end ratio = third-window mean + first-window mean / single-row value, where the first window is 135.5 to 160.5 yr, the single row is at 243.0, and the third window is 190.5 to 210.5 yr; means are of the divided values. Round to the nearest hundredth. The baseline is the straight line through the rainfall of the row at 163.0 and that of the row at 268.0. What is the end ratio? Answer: 2.27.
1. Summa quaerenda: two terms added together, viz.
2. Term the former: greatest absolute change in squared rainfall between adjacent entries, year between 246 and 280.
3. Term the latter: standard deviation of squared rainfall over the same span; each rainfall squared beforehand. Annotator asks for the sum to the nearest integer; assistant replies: 4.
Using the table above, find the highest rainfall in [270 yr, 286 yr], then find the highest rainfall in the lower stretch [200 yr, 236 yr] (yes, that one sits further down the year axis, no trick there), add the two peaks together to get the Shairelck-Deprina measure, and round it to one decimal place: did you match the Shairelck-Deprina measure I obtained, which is 8.1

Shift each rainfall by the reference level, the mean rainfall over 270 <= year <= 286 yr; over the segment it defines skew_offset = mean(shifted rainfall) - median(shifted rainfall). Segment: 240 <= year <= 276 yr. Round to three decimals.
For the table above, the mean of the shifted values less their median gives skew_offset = 0.147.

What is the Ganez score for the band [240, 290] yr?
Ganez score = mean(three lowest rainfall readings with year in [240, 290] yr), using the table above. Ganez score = 3.74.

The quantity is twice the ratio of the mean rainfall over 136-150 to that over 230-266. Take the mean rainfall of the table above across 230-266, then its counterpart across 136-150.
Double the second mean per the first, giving 2.27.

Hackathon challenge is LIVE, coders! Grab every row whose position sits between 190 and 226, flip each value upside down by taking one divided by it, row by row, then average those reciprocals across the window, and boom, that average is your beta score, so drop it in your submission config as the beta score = 0.267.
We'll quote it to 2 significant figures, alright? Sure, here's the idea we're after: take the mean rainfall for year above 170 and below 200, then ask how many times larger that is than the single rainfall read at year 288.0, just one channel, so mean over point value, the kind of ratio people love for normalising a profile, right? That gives 0.95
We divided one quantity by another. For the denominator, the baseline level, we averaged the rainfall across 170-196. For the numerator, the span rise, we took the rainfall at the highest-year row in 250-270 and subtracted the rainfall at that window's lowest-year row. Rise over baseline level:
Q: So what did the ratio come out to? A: 0.15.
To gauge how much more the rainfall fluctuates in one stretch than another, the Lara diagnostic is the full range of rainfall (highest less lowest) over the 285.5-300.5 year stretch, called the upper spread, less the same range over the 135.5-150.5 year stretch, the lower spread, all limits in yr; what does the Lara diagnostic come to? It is -0.21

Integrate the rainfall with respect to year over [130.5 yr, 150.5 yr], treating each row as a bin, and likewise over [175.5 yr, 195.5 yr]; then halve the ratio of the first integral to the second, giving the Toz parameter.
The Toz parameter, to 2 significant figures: 0.56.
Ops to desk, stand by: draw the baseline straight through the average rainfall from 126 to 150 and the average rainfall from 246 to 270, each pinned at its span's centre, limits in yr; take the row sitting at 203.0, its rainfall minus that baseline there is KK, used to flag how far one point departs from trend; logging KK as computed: -0.24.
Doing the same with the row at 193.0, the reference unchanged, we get -0.28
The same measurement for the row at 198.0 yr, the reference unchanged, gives -0.22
